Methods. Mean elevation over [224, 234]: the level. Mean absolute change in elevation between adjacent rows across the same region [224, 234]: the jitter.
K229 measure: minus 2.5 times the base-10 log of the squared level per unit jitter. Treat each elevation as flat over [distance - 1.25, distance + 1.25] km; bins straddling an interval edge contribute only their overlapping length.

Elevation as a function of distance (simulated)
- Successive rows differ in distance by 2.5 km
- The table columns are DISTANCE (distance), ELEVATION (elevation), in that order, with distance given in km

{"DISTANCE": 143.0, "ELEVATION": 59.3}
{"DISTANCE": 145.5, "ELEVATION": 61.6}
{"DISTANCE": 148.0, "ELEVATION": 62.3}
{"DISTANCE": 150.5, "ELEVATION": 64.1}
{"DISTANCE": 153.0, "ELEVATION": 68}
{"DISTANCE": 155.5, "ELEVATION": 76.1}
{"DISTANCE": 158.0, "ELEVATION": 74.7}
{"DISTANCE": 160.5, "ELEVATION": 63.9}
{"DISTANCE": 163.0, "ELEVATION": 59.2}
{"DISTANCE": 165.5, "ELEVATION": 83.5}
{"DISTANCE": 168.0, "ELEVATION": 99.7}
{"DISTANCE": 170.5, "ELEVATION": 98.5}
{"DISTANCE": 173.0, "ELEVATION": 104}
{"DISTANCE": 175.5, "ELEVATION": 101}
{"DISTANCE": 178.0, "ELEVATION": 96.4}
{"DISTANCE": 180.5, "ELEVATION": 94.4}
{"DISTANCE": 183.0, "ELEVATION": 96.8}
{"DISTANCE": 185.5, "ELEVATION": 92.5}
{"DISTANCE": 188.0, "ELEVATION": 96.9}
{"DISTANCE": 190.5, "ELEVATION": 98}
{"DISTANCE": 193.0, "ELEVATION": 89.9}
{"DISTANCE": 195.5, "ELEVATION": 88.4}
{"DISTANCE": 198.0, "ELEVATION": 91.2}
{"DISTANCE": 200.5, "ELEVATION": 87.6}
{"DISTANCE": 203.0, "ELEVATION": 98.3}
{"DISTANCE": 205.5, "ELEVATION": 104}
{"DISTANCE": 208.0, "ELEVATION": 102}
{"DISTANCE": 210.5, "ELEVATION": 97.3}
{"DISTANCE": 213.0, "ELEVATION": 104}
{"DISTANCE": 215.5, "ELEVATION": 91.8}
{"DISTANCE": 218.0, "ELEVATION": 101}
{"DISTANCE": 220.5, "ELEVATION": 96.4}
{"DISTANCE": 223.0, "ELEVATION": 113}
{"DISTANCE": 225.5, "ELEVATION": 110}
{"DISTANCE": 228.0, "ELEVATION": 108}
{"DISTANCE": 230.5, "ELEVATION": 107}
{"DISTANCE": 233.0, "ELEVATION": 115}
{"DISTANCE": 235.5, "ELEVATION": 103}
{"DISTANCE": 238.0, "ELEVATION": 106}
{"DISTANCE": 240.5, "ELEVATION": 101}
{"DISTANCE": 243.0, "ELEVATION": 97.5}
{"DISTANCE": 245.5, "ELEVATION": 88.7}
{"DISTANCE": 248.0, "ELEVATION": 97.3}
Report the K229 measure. -8.8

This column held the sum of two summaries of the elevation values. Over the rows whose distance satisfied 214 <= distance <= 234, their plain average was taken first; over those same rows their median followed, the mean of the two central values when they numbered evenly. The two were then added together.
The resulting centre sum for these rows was 213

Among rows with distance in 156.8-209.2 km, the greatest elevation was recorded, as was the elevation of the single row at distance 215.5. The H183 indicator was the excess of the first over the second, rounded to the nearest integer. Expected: 12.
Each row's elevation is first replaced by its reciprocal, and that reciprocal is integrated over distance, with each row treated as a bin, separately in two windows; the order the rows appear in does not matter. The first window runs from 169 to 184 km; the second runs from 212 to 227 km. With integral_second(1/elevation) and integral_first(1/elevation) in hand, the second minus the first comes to -0.006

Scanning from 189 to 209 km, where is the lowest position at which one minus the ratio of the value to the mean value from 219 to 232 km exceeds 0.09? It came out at 193.0 km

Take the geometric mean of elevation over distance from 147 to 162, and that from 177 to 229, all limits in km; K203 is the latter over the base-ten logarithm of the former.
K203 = 53.4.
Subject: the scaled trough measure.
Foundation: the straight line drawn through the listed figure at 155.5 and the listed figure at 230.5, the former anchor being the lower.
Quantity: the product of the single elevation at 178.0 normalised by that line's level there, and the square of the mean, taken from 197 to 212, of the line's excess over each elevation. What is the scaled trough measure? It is 0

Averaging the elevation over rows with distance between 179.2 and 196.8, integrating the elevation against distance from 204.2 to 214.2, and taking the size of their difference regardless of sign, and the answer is 924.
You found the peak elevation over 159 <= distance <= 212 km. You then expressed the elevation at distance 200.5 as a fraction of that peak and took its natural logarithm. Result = -0.17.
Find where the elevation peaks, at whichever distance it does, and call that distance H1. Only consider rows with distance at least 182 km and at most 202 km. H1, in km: 190.5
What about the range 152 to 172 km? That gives 168.0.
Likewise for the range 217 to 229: 223.0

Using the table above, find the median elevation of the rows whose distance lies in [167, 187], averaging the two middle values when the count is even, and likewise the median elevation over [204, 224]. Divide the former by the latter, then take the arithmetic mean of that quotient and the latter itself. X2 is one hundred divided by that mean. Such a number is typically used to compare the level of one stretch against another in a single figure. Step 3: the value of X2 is 1.95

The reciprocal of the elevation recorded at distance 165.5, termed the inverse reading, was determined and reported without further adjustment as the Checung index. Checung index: 0.0120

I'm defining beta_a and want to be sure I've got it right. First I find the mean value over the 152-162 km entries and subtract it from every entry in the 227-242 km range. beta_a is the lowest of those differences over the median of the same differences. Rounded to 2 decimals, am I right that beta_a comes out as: 0.85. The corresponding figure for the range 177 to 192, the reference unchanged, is 0.84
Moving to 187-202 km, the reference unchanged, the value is 0.85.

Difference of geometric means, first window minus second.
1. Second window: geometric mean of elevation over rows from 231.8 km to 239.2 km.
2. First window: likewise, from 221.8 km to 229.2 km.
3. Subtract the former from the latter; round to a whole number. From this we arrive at 2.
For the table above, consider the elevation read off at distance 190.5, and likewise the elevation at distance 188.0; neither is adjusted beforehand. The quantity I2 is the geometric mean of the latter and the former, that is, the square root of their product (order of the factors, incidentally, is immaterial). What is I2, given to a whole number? 97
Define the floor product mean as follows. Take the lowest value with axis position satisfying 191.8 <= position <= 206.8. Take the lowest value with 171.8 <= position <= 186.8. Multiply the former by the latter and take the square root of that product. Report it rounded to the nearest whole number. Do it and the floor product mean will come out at 90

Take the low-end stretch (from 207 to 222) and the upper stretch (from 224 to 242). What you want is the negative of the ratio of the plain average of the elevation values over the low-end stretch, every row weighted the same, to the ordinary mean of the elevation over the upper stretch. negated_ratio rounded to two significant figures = -0.92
